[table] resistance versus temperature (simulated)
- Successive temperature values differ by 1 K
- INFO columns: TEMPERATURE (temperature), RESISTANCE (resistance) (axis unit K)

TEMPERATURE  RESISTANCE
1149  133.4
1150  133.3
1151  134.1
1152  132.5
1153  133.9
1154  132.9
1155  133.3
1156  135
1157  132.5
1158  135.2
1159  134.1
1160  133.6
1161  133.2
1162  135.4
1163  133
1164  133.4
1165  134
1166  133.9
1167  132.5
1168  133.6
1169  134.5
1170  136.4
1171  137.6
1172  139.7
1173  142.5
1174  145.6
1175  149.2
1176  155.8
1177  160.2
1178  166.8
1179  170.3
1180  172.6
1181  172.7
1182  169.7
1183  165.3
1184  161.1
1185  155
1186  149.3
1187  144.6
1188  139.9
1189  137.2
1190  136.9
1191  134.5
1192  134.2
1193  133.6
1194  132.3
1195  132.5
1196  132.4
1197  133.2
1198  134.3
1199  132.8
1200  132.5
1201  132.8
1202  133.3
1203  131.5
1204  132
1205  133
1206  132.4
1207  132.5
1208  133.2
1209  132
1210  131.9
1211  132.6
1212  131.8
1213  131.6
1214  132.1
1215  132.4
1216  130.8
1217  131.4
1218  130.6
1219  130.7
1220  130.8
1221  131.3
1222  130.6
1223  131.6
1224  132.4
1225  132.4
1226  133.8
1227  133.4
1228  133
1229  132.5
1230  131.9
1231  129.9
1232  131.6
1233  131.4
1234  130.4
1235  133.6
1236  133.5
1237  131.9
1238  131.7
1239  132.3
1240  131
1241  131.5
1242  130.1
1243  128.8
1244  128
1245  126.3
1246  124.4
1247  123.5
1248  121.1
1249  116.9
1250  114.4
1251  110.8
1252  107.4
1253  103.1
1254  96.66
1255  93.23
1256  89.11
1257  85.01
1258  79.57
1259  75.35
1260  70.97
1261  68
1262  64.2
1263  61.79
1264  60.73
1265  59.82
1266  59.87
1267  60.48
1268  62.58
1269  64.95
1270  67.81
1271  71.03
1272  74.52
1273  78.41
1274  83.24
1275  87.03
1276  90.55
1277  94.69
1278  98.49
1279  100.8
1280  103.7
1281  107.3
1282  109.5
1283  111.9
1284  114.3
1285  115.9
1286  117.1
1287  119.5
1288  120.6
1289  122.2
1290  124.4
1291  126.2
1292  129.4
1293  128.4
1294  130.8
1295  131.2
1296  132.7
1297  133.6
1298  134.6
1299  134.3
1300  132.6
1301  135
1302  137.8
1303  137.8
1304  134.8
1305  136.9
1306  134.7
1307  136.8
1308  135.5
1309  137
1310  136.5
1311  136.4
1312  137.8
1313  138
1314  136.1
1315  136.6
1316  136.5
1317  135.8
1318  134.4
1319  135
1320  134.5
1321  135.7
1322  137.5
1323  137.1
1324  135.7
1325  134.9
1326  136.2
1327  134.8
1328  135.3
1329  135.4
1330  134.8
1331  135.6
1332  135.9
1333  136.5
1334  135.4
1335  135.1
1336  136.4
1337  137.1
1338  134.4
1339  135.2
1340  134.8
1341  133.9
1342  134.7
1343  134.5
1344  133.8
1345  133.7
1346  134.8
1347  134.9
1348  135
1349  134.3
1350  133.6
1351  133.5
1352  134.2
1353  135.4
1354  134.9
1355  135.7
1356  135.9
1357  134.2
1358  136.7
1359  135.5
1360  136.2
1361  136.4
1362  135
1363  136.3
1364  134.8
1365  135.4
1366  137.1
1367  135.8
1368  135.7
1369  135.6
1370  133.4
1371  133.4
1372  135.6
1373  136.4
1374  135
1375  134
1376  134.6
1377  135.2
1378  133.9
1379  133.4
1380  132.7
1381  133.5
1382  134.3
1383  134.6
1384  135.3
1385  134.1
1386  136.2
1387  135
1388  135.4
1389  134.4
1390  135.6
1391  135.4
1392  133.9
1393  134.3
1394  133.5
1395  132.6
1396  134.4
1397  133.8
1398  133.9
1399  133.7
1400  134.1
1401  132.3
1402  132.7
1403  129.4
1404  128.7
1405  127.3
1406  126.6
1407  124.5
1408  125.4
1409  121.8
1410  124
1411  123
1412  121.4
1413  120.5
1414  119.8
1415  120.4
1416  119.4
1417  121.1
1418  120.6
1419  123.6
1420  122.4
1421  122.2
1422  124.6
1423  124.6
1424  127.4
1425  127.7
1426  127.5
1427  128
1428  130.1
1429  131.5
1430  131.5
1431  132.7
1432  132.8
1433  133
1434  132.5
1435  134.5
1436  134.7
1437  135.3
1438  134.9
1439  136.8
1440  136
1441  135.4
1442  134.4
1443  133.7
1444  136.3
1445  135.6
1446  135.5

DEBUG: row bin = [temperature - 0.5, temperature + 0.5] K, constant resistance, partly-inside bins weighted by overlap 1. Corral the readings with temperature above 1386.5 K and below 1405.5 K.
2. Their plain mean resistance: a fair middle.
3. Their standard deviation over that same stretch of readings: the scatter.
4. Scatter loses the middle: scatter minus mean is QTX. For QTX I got -131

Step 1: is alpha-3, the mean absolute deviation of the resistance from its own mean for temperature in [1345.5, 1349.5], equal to 0.2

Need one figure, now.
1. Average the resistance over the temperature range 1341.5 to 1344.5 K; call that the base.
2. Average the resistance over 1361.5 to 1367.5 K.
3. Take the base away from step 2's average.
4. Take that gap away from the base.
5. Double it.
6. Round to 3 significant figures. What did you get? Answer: 266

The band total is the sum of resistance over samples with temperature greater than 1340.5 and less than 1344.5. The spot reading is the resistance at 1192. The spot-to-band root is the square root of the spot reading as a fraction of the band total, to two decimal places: 0.50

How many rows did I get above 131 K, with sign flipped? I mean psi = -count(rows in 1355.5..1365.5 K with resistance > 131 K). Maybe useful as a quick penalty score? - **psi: -10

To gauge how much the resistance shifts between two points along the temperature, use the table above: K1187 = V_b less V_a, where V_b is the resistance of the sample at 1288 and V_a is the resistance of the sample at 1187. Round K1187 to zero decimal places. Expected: -24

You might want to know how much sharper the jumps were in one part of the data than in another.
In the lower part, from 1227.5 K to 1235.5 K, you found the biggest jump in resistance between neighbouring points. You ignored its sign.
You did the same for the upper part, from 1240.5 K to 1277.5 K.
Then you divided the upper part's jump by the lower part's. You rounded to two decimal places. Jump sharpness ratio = 2.01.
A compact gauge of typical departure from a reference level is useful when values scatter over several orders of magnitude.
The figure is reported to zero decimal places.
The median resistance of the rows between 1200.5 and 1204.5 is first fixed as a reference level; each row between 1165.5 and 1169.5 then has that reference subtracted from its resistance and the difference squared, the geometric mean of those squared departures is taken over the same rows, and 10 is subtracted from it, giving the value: -9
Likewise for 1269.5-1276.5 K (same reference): 2786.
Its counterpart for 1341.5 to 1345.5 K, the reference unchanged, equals -7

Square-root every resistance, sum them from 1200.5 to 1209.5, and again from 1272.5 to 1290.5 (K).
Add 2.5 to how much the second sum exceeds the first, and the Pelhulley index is 83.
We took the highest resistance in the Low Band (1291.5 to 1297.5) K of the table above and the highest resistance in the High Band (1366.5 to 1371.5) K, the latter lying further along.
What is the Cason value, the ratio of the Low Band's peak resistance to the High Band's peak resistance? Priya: 1.0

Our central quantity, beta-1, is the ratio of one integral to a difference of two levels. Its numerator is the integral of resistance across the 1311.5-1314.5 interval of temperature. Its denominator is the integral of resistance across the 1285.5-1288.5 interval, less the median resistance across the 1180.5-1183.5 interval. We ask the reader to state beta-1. 2.20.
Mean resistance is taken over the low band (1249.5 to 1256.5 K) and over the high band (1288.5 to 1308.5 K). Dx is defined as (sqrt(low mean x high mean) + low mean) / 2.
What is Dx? 109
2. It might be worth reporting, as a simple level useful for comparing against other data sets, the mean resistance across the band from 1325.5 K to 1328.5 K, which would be 135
